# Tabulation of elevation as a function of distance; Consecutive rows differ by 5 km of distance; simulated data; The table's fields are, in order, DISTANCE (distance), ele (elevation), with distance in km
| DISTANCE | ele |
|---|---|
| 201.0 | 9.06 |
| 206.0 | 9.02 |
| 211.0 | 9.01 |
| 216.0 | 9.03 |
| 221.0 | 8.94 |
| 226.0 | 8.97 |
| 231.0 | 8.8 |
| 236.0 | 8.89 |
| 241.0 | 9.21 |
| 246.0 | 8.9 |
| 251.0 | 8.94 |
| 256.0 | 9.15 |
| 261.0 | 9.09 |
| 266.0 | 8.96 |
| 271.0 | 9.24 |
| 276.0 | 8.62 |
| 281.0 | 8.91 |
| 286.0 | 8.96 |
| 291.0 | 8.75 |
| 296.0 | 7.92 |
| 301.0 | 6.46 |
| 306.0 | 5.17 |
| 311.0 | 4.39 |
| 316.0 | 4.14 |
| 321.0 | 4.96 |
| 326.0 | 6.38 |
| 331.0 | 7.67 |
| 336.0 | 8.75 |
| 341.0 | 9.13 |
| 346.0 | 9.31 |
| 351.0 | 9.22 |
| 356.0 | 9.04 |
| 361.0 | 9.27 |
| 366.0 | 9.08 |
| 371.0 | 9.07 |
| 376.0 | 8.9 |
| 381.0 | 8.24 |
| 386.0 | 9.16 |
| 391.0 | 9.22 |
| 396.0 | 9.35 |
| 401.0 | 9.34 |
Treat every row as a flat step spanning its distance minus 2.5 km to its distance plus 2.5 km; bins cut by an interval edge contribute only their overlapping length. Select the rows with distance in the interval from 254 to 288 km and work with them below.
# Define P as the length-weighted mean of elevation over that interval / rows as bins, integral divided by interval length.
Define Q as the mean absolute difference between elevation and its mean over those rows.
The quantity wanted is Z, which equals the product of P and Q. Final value 1.31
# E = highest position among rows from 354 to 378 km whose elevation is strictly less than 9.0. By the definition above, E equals 376.0 km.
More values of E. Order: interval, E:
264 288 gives 286.0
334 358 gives 336.0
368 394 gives 381.0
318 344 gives 336.0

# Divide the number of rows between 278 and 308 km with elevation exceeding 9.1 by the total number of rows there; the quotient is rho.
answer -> 0.0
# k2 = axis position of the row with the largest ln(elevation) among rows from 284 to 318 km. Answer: 286.0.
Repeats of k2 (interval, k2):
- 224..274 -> 271.0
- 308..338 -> 336.0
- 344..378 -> 346.0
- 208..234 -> 216.0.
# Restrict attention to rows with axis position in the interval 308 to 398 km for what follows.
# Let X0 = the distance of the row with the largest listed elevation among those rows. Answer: 396.0 km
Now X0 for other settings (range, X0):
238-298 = 271.0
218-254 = 241.0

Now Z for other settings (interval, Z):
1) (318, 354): 10.68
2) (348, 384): 2.07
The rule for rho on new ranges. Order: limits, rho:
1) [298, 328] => 0.0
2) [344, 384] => 0.4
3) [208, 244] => 0.1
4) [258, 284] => 0.2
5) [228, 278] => 0.3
